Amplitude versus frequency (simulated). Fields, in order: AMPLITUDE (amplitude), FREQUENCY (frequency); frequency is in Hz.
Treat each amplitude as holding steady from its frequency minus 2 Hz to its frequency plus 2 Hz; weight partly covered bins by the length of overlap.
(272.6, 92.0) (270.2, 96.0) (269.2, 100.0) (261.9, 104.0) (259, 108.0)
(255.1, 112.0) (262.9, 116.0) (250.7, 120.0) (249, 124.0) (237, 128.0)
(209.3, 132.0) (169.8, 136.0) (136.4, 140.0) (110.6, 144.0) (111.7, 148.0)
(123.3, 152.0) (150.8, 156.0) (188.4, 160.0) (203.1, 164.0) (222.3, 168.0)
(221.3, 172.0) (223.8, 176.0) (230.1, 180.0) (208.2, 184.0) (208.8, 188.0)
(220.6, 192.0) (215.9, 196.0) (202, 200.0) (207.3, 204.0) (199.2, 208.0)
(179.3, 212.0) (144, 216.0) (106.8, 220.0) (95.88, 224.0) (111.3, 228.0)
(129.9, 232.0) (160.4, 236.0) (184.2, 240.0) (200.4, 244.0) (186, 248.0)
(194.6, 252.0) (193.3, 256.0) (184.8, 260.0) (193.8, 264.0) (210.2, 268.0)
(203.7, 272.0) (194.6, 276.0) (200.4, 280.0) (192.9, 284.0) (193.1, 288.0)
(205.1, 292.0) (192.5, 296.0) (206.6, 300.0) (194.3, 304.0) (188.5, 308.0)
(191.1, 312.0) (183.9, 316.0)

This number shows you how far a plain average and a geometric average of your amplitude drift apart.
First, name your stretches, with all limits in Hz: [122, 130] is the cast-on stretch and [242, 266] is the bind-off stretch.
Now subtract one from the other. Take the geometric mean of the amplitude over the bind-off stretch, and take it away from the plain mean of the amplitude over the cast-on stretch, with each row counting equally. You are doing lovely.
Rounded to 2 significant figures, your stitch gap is 51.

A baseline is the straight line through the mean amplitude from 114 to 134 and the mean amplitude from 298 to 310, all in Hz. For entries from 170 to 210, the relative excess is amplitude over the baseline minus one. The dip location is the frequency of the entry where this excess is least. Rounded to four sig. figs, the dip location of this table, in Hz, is 208.0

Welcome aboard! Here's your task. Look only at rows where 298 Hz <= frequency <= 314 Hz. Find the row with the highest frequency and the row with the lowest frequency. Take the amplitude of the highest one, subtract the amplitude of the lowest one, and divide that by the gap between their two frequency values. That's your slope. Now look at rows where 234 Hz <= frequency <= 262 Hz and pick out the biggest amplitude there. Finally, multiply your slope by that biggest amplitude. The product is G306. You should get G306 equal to -259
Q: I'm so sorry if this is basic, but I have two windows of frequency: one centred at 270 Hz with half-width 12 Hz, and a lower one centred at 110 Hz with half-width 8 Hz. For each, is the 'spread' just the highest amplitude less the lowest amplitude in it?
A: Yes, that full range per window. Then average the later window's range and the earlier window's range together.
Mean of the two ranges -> 17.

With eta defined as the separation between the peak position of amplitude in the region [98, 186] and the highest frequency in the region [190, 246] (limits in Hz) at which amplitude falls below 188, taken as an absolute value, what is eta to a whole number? 140 Hz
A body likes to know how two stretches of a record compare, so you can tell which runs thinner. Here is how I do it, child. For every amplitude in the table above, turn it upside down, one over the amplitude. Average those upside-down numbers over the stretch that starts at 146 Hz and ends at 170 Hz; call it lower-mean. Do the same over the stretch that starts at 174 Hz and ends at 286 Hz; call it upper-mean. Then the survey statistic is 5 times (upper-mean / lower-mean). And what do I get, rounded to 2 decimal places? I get 4.44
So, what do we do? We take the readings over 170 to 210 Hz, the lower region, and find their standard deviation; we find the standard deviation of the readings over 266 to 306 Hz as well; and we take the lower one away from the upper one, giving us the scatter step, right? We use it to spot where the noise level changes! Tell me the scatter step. -3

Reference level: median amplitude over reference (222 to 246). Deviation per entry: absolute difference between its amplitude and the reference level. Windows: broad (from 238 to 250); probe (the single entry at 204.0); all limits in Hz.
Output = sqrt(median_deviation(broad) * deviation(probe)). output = 50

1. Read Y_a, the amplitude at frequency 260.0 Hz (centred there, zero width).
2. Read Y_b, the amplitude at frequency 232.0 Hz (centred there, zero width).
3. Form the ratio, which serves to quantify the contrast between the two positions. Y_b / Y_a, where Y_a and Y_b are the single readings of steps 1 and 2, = 0.7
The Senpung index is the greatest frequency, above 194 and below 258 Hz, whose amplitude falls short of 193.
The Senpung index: 248.0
